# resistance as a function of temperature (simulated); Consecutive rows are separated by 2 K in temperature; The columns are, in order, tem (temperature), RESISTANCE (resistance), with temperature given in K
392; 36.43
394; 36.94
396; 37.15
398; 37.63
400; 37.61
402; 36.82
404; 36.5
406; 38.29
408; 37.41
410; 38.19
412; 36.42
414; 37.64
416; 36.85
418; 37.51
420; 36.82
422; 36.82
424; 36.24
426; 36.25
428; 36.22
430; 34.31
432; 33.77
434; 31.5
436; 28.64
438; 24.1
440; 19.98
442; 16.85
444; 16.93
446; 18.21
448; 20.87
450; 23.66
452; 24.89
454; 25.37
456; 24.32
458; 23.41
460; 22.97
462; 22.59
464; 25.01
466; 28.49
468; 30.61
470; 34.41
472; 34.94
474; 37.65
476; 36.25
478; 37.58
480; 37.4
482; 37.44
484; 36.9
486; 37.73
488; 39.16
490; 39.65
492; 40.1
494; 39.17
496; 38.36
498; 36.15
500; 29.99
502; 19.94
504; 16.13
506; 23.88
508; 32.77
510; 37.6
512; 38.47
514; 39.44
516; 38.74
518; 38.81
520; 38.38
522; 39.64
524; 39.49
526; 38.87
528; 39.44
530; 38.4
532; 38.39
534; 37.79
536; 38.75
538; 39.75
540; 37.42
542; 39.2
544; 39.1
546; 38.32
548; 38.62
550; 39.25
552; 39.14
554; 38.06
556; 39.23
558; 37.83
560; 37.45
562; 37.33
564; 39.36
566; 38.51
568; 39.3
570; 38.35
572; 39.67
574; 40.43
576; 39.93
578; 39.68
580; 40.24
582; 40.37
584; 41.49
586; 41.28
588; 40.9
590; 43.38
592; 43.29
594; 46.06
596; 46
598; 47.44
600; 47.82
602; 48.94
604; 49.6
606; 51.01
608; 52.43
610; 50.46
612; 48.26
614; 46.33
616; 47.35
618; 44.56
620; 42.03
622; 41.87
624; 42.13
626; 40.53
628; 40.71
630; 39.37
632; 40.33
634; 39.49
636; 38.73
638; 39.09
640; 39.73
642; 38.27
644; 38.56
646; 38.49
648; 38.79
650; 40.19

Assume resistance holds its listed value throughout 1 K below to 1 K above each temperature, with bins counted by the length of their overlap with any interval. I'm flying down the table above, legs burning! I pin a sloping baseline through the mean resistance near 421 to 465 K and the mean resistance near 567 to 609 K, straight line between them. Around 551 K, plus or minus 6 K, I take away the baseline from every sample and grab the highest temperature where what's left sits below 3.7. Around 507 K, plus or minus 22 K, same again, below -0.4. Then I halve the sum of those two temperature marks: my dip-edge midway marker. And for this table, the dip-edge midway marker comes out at 532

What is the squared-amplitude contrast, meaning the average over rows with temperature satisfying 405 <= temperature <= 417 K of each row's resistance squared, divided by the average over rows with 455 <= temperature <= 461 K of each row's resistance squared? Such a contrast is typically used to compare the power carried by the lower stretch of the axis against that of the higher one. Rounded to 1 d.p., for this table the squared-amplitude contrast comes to 2.5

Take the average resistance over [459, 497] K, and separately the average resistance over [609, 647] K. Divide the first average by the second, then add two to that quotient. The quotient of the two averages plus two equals 2.82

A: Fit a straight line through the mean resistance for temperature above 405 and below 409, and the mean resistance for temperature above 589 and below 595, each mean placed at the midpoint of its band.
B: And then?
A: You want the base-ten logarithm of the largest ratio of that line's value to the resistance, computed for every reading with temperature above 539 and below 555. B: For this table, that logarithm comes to 0.05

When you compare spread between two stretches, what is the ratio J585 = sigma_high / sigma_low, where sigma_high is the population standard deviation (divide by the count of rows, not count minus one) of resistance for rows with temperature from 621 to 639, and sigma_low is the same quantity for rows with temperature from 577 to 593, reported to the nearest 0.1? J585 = 0.9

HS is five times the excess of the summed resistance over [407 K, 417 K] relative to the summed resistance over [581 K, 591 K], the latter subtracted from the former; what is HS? -105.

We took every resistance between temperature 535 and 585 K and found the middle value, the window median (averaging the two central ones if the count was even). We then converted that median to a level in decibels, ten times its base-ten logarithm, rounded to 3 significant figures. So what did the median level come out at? 15.9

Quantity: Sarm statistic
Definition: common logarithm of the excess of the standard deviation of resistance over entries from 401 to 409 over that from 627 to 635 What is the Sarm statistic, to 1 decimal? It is -0.9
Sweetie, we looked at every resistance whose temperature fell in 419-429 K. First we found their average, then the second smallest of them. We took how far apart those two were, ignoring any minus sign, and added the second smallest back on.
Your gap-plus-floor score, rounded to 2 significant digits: 36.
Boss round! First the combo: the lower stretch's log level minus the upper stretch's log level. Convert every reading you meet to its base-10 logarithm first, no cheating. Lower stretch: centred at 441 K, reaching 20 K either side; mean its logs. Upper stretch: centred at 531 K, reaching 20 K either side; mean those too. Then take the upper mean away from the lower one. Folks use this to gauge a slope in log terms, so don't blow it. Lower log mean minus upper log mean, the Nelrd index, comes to -0.18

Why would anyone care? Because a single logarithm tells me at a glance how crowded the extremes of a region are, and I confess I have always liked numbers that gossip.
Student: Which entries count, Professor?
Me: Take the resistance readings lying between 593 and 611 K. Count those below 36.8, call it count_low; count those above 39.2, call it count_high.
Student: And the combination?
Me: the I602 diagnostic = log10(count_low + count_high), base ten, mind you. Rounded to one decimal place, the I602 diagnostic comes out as 1.0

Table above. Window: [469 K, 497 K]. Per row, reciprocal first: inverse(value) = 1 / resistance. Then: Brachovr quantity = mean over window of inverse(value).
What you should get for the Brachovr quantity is 0.0266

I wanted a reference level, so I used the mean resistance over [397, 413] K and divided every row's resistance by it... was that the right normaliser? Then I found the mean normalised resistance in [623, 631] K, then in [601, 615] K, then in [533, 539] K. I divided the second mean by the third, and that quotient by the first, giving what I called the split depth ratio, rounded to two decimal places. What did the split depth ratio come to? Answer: 1.17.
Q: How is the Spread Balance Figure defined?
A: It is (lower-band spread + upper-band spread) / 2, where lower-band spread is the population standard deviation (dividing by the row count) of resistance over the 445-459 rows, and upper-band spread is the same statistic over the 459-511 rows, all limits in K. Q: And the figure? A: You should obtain 4.6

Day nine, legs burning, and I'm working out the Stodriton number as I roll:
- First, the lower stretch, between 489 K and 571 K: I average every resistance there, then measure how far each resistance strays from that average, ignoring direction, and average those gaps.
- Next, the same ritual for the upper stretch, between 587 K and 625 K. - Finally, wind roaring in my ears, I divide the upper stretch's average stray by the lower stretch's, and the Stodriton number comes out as 0.91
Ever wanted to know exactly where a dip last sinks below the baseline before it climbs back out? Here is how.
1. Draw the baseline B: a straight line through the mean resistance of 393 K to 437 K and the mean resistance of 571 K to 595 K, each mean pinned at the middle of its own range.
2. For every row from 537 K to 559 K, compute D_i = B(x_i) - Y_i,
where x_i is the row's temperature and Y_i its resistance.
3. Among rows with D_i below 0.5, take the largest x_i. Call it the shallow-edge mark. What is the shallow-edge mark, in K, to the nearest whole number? 538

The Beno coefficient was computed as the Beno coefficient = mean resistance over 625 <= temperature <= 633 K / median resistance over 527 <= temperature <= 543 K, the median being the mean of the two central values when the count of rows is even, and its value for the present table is 1.04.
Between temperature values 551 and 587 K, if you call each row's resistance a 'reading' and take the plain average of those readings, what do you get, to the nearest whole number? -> 39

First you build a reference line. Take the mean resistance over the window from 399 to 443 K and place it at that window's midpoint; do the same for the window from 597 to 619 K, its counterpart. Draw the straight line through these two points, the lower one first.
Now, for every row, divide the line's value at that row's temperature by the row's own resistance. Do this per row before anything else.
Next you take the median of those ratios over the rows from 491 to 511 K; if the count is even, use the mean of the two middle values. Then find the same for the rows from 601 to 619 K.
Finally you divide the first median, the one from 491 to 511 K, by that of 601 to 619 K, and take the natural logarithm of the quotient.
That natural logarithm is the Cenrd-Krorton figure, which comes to 0.18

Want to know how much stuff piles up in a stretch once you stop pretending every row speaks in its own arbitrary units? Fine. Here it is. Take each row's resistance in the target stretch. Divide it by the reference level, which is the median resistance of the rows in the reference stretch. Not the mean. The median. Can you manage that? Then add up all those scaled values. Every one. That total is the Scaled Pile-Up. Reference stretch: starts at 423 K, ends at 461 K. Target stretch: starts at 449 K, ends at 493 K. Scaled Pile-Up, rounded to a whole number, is 29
